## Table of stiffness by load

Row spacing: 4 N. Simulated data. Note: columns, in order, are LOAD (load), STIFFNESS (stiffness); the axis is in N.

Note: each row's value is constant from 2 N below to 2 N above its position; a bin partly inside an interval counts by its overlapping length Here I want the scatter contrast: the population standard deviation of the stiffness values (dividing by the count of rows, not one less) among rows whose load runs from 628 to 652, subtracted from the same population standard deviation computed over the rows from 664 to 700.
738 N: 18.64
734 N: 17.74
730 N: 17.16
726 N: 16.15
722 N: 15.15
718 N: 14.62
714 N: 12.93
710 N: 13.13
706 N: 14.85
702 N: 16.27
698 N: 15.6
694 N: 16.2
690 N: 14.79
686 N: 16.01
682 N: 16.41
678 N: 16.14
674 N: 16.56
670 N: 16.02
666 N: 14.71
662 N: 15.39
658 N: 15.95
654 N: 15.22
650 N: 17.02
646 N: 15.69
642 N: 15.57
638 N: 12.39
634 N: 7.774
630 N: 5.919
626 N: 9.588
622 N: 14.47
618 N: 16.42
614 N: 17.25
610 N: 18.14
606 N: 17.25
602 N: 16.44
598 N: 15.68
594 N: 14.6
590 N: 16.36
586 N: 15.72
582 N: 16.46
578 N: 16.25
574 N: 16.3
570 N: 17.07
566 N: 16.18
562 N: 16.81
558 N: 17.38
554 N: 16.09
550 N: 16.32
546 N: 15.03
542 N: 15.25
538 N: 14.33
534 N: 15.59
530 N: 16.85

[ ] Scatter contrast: -3.6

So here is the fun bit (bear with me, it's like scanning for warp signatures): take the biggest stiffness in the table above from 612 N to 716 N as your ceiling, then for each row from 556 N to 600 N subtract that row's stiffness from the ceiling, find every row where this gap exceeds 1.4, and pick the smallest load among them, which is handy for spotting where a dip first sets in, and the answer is 586 N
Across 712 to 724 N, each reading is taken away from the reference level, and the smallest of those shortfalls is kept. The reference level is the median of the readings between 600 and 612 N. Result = 2.1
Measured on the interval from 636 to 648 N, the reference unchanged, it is 1.6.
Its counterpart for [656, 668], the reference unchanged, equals 1.3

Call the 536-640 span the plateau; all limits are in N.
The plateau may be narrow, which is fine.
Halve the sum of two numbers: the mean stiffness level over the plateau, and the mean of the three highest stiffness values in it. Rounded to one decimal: 16.3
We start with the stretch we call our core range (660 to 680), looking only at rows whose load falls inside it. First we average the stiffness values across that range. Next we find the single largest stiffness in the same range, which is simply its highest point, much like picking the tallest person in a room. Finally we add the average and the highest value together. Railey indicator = 32.3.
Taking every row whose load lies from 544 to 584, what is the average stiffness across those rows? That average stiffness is 16.4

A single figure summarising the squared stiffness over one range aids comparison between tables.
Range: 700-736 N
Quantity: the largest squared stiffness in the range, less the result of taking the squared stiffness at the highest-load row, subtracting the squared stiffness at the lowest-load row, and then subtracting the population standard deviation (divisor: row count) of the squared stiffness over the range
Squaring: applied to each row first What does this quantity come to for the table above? 313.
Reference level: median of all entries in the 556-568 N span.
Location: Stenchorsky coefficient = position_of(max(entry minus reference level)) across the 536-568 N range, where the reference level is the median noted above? 558 N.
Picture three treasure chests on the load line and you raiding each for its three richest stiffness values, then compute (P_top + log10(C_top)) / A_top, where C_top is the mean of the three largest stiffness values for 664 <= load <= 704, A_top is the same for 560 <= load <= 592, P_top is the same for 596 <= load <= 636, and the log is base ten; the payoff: 1.12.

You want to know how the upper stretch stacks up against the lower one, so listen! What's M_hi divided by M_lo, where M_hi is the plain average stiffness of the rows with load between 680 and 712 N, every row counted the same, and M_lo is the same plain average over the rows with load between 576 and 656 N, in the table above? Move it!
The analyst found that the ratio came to 1.05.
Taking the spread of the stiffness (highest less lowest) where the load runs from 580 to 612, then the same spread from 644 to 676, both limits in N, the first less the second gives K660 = 1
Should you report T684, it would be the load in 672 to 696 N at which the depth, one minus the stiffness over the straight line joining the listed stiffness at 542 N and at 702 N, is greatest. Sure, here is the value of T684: 690 N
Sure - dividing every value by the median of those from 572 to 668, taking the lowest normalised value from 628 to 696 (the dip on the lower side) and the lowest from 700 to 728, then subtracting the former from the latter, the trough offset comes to 0.4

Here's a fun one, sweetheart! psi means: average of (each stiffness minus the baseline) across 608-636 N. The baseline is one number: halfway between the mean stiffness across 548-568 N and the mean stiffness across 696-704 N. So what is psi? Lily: -3.5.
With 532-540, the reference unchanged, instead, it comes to -1.3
